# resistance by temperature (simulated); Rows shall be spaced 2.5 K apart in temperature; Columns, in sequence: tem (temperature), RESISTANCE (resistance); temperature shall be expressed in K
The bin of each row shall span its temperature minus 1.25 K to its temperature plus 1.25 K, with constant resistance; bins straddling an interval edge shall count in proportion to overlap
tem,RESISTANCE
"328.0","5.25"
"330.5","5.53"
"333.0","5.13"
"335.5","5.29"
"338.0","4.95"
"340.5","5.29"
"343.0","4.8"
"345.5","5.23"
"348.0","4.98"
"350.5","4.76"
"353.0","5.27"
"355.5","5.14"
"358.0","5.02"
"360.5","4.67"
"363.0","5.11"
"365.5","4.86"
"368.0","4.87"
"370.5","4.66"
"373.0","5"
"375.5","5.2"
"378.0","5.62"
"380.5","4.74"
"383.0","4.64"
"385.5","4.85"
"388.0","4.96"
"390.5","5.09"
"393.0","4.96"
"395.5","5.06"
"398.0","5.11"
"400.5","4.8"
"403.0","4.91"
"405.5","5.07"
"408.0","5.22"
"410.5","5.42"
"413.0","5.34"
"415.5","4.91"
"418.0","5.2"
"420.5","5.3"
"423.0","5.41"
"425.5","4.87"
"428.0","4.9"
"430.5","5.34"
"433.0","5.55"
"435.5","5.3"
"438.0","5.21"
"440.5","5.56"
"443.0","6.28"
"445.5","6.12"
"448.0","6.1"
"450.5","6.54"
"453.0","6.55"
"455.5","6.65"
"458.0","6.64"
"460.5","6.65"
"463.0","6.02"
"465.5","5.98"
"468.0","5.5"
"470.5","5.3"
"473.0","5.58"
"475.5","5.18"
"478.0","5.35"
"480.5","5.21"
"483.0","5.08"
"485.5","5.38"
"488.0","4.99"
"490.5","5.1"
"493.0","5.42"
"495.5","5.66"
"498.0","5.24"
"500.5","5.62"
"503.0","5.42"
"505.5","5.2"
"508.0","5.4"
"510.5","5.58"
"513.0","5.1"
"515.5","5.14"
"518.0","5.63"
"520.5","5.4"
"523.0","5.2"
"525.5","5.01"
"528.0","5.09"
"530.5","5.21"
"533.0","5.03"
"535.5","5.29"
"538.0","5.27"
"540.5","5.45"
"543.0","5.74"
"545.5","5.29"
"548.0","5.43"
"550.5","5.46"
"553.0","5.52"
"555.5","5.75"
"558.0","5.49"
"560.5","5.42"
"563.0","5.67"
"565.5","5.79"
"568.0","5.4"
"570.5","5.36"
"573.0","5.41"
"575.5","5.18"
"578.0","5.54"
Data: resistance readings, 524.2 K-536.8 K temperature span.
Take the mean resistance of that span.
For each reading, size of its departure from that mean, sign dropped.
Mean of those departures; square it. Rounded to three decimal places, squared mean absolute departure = 0.010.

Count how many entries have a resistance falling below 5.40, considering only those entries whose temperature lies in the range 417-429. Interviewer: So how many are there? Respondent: 4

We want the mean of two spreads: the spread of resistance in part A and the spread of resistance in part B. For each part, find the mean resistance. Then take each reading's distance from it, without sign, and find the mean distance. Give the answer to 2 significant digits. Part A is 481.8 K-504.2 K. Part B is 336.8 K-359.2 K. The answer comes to 0.18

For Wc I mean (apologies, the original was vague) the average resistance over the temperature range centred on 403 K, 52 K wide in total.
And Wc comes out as 5.1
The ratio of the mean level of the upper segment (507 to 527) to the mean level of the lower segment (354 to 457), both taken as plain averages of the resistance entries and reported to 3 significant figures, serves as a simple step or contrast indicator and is 1.01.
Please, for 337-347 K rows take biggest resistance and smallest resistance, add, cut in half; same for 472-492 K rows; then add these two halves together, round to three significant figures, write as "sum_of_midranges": 10.3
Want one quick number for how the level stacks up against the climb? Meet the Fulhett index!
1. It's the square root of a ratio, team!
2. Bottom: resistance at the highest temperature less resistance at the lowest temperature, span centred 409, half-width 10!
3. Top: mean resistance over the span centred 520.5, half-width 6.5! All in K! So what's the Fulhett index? 3.6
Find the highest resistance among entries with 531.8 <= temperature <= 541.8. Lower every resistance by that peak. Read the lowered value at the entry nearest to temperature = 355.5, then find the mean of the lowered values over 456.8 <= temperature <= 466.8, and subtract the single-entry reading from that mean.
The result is 1.2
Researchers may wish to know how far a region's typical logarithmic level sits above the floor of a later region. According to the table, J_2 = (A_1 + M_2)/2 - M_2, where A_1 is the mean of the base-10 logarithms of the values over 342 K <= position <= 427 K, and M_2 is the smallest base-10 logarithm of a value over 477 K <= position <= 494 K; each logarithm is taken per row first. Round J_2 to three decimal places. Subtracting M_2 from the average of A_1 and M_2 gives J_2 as 0.002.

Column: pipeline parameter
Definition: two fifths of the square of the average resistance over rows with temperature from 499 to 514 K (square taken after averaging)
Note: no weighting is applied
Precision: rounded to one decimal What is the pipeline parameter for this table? 11.6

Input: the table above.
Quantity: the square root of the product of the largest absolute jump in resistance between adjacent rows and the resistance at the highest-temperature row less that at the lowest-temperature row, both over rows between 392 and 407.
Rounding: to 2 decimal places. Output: 0.18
